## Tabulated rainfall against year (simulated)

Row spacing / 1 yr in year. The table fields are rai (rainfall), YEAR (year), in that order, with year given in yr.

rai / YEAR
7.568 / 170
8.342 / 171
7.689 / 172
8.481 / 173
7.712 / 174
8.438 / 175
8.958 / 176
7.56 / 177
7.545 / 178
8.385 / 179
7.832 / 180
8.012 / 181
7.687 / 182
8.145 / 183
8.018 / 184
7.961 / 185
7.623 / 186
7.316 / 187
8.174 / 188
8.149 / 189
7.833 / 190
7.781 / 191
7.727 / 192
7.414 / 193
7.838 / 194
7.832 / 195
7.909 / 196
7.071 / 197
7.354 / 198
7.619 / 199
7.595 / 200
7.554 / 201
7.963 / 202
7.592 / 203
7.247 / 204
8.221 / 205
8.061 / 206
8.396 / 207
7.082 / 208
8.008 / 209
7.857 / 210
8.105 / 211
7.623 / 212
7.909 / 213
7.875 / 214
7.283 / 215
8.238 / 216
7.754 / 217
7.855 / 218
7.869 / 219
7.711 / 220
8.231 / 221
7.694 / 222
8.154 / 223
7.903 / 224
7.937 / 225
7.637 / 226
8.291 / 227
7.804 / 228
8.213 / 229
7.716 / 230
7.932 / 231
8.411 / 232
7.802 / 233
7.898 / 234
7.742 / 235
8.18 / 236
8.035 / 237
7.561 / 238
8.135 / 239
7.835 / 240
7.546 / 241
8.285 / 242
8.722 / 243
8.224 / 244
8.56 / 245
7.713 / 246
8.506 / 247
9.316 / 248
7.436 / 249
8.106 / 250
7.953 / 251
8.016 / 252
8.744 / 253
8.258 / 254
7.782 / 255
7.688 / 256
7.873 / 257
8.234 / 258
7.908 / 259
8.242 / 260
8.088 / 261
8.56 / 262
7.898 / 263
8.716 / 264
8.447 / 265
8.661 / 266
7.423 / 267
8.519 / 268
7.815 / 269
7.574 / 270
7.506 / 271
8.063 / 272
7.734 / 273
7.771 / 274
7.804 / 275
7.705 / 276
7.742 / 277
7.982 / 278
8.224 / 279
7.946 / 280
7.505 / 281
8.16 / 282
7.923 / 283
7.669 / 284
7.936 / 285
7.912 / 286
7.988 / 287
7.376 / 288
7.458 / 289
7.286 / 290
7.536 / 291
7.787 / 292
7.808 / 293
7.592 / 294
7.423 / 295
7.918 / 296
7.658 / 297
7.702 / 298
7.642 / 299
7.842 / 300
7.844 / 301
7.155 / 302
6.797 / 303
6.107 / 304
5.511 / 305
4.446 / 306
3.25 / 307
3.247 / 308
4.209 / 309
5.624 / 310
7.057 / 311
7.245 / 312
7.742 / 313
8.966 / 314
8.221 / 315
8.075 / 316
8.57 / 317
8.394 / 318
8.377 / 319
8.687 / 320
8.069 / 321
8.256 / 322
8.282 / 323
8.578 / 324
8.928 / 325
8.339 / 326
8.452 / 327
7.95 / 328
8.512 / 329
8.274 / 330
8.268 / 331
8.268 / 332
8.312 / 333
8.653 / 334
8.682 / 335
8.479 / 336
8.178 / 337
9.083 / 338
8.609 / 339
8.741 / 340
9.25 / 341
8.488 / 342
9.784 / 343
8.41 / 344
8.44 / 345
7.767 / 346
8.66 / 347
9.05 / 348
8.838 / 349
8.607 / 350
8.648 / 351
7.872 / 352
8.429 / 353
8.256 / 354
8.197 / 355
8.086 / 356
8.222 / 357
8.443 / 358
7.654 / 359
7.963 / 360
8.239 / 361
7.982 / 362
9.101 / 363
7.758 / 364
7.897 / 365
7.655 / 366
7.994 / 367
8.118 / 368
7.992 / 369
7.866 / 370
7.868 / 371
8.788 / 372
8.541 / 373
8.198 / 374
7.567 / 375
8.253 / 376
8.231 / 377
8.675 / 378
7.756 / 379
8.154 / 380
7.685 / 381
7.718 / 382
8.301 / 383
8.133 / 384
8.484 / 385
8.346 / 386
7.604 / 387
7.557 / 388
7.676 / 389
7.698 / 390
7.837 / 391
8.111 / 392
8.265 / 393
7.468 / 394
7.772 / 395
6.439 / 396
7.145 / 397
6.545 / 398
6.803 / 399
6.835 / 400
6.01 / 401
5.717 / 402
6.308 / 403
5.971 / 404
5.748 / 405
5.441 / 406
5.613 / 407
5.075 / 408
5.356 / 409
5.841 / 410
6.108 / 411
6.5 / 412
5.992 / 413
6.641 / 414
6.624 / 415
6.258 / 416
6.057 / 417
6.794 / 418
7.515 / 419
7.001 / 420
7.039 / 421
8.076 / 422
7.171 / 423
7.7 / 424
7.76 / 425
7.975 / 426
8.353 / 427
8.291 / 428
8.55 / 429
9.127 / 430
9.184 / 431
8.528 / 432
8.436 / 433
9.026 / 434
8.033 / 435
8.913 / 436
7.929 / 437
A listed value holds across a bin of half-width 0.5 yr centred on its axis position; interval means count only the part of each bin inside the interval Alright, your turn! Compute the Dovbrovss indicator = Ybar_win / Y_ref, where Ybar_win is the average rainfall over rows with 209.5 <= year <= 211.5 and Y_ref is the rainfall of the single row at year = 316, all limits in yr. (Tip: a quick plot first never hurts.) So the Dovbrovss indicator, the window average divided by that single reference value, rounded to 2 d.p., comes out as 0.99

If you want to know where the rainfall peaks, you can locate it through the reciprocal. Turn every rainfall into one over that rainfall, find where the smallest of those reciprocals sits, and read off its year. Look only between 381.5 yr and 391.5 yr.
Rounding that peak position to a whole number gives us 385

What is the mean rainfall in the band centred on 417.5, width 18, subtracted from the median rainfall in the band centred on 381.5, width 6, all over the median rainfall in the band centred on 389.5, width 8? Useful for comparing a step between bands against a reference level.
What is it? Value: 0.15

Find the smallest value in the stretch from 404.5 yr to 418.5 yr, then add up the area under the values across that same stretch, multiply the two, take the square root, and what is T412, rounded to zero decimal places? 21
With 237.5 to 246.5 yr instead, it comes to 23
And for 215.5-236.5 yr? 36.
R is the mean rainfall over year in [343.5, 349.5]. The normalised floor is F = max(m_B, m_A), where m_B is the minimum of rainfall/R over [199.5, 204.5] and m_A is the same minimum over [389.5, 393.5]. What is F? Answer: 0.90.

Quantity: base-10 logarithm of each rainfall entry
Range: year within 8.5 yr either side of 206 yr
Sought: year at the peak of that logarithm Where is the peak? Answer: 207 yr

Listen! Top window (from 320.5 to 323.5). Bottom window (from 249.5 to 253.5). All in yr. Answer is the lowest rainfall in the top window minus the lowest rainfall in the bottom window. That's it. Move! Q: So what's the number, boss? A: 0.12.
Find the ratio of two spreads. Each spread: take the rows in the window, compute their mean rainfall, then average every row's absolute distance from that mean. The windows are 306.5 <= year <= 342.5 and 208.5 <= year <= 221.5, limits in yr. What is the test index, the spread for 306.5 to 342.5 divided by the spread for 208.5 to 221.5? 5.3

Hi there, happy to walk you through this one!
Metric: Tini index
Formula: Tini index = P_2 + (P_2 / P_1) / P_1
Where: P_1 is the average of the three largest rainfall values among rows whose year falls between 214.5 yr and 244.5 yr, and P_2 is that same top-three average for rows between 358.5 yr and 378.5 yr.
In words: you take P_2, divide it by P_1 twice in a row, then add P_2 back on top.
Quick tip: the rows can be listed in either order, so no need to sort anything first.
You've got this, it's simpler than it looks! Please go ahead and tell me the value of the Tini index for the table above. 9.0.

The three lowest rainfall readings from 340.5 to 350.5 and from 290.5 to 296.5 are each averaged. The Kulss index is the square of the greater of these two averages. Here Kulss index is 67.3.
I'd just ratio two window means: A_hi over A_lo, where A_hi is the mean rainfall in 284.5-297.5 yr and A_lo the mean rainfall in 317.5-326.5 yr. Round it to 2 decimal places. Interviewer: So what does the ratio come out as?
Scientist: 0.91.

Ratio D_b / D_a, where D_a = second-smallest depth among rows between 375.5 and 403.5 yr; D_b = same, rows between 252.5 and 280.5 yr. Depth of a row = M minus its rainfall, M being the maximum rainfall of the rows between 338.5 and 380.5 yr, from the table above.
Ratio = 0.82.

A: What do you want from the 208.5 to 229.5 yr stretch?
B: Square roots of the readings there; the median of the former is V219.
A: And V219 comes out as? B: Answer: 2.81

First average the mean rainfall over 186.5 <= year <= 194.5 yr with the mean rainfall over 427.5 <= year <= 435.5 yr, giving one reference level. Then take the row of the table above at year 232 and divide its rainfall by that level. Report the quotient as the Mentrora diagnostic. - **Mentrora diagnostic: 1.02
